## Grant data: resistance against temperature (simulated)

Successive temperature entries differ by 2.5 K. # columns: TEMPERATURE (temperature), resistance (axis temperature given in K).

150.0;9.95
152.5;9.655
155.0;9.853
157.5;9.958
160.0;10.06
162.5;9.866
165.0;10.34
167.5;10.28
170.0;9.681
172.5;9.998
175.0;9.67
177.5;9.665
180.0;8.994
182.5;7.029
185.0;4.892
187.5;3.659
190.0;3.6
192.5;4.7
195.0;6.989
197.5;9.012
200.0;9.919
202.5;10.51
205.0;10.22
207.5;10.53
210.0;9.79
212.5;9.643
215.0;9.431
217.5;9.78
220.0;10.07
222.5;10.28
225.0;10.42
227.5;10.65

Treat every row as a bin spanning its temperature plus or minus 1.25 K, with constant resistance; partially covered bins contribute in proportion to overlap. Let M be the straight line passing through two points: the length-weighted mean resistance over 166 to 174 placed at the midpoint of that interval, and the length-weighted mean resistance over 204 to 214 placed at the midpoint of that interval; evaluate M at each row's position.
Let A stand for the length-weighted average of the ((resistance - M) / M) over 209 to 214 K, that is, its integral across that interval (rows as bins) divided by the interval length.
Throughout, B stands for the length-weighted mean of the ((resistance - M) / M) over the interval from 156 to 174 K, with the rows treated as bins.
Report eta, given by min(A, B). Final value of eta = -0.03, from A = -0.03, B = 0.004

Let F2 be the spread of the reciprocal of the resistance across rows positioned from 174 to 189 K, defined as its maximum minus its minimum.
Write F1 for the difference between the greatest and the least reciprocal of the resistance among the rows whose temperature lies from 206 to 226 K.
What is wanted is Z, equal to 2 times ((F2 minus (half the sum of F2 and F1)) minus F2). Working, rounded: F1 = 0.011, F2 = 0.170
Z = -0.18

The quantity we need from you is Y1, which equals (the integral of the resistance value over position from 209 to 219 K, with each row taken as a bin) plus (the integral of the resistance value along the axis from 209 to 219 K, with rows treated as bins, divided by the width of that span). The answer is 106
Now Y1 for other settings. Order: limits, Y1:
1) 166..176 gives 109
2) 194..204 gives 101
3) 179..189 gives 66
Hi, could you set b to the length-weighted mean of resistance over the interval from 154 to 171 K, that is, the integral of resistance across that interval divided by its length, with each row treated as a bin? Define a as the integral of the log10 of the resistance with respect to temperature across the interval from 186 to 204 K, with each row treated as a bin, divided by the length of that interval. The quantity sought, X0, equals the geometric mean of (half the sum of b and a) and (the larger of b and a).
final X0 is 7.36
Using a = 0.80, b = 10.01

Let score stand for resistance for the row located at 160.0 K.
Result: 10.06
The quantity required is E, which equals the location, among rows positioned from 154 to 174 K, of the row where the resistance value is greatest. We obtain 165.0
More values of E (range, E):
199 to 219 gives 207.5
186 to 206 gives 202.5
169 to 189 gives 172.5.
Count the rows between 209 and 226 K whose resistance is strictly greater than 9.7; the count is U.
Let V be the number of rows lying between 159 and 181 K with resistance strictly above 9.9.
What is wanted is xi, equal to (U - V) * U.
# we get 5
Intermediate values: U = 5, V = 4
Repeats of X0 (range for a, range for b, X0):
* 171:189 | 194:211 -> 7.09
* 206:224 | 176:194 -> 4.68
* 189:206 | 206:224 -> 7.33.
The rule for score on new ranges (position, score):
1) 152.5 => 9.655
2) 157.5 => 9.958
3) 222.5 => 10.28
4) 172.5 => 9.998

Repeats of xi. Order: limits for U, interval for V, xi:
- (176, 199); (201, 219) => 0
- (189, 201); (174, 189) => 1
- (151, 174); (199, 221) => 14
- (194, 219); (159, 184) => 12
